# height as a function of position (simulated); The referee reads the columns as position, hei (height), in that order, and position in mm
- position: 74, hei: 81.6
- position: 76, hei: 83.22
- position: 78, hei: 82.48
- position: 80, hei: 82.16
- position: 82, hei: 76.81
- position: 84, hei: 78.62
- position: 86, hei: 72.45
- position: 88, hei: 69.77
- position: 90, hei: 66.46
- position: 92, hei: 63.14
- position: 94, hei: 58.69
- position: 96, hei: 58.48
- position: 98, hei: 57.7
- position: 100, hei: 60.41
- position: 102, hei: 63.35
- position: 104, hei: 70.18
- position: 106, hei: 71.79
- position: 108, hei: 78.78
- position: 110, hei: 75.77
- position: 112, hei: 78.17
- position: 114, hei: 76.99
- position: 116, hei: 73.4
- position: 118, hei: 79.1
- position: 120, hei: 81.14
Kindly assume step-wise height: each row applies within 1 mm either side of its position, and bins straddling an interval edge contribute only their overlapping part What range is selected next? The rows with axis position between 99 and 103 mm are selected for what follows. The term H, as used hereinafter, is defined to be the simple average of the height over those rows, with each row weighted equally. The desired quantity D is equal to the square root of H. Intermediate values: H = 62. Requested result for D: 7.87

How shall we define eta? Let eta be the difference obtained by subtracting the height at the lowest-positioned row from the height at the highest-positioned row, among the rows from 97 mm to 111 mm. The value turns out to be 18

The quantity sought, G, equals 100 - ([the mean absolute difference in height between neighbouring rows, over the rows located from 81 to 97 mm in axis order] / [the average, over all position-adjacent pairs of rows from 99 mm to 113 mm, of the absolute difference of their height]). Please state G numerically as 99.2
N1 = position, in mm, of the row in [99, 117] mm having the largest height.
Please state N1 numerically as 108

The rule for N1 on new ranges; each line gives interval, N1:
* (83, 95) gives 84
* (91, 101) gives 92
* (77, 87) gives 78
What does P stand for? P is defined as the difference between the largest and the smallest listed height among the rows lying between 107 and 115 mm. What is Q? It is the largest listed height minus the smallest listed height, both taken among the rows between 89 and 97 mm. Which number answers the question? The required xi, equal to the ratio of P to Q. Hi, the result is 0.38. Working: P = 3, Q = 8.0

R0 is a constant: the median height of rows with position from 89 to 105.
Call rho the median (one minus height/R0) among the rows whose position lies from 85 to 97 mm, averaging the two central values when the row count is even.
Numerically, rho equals -0.05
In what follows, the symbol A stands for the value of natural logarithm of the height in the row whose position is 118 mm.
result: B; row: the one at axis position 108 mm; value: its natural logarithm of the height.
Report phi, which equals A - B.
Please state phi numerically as 0.00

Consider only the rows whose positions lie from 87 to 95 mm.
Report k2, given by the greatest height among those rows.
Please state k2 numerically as 69.77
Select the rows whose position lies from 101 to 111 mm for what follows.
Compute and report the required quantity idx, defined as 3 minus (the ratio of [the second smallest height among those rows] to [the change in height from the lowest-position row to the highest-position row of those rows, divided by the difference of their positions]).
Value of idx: -42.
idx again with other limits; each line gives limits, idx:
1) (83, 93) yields 37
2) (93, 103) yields -97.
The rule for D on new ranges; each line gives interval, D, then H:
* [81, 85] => 8.82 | 78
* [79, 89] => 8.72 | 76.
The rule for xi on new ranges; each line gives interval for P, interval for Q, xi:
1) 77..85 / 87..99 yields 0.47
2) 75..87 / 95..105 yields 0.86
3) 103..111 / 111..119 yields 1.51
